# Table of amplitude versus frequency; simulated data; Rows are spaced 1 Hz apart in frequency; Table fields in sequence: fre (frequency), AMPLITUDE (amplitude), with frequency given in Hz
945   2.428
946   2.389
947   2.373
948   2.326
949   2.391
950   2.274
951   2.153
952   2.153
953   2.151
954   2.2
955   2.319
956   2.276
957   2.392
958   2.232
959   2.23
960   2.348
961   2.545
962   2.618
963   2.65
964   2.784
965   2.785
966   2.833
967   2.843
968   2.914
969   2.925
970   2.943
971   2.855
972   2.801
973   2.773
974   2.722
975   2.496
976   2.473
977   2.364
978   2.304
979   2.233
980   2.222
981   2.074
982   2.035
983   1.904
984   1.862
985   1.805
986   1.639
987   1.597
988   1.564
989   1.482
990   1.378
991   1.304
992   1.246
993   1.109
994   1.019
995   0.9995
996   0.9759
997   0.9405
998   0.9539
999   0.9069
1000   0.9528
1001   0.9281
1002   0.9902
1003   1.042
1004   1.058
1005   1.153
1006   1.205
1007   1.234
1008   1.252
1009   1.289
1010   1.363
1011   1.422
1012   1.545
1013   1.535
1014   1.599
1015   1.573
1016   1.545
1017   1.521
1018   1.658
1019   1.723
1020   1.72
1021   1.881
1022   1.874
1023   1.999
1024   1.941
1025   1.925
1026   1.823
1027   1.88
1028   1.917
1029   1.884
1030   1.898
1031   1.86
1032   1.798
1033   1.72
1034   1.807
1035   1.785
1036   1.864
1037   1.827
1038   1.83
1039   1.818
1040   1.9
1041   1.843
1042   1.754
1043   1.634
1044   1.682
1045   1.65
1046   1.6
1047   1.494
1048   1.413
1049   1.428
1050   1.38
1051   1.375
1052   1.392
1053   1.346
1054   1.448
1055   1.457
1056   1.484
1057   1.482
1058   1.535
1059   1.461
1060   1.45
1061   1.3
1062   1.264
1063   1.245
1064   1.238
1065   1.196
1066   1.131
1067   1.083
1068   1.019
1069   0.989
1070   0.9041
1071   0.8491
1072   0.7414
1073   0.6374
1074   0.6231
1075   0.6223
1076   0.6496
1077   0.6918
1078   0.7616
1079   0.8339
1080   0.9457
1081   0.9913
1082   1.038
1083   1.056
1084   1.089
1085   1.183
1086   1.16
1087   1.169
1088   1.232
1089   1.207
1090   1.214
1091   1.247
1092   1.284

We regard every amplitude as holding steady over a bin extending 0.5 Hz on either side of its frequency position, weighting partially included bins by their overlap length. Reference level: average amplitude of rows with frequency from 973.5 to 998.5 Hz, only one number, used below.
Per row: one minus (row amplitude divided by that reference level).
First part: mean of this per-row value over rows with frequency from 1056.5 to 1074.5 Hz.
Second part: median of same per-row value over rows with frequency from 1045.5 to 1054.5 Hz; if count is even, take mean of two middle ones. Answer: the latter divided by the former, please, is 1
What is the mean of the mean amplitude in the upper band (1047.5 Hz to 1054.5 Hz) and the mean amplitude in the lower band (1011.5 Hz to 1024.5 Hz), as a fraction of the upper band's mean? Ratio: 1.11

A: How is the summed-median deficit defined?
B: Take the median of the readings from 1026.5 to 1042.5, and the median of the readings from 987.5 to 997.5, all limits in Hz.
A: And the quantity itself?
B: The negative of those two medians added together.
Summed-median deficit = -3.0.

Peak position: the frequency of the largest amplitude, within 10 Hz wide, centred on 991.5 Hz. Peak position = 987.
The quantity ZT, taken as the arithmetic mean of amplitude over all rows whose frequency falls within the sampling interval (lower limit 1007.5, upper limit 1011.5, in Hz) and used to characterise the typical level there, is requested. 1.3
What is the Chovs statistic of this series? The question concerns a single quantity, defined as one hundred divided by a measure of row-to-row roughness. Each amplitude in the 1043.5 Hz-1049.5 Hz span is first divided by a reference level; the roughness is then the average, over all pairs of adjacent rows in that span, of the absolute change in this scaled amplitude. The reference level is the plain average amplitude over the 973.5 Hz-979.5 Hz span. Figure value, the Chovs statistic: 4282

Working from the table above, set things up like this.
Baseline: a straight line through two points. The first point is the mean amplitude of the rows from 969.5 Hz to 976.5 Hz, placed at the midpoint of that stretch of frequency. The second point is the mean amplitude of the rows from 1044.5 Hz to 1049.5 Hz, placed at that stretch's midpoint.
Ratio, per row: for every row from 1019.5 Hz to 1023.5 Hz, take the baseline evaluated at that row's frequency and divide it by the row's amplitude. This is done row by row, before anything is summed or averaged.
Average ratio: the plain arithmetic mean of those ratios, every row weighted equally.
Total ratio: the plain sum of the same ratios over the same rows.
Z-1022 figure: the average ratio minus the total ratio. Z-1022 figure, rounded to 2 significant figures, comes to -3.1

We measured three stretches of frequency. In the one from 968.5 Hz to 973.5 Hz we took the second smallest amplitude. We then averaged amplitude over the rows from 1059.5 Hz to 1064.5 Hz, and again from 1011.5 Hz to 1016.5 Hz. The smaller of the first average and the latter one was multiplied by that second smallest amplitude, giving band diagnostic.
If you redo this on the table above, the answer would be 3.6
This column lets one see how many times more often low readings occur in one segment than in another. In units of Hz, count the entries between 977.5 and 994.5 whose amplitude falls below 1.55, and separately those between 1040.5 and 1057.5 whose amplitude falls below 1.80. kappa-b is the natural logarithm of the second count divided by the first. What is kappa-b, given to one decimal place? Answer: 1.0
